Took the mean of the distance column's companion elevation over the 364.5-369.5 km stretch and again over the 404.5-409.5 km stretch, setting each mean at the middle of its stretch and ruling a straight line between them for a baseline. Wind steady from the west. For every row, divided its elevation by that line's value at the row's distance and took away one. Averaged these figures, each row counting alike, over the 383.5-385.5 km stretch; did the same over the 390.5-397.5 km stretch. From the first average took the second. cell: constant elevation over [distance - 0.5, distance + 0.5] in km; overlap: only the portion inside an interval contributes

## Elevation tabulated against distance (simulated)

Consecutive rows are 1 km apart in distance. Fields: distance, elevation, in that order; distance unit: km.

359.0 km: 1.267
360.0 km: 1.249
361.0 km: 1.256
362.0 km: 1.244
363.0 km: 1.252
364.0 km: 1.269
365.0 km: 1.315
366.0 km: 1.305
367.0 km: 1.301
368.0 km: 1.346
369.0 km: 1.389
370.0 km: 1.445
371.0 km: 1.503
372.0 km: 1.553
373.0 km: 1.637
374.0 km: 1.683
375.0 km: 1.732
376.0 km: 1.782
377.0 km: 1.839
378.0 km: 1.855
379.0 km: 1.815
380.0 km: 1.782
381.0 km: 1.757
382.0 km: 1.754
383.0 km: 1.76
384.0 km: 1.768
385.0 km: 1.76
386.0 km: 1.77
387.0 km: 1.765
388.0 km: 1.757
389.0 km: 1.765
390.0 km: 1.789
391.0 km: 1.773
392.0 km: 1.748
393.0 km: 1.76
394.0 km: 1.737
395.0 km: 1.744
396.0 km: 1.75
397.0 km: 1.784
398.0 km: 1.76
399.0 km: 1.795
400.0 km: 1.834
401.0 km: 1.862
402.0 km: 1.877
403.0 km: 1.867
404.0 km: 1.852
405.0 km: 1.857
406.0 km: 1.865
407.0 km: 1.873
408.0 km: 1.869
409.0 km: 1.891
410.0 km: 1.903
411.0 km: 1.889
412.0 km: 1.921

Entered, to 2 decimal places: 0.09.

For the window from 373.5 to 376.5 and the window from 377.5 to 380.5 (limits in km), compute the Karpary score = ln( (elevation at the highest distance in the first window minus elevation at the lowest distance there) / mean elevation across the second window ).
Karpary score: -2.9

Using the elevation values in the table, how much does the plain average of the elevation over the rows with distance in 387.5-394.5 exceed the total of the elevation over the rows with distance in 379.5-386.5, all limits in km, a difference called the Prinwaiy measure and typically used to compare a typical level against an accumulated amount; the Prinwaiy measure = -10.6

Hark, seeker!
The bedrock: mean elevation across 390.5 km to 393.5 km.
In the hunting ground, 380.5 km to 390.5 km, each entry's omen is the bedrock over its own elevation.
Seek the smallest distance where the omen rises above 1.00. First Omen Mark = 381.0 km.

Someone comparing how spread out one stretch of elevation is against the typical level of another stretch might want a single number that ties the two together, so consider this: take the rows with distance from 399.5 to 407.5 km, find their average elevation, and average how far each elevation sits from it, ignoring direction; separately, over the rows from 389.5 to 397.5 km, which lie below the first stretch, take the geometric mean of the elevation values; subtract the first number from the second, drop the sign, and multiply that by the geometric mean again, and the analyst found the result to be 3.1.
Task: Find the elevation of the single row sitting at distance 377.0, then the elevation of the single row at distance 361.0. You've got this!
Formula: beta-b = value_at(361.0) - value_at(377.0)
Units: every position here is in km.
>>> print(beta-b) -0.6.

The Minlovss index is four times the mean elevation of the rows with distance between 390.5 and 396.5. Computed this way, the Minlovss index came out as 7.0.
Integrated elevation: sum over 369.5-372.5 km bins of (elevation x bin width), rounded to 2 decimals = 4.50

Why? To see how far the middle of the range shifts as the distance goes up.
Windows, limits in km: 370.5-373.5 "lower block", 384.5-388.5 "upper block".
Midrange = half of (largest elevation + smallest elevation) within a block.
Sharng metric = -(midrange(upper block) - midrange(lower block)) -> -0.2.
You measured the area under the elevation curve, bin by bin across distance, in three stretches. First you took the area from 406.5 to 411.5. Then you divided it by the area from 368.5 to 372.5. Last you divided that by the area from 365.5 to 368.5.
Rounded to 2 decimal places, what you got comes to 0.40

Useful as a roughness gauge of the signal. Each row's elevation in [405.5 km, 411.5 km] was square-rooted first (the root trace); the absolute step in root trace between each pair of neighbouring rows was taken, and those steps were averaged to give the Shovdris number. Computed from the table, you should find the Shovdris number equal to 0.004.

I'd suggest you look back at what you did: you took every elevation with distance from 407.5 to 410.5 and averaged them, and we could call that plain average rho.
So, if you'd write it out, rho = 1.89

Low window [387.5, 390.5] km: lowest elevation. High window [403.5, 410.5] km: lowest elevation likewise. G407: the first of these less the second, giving -0.095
